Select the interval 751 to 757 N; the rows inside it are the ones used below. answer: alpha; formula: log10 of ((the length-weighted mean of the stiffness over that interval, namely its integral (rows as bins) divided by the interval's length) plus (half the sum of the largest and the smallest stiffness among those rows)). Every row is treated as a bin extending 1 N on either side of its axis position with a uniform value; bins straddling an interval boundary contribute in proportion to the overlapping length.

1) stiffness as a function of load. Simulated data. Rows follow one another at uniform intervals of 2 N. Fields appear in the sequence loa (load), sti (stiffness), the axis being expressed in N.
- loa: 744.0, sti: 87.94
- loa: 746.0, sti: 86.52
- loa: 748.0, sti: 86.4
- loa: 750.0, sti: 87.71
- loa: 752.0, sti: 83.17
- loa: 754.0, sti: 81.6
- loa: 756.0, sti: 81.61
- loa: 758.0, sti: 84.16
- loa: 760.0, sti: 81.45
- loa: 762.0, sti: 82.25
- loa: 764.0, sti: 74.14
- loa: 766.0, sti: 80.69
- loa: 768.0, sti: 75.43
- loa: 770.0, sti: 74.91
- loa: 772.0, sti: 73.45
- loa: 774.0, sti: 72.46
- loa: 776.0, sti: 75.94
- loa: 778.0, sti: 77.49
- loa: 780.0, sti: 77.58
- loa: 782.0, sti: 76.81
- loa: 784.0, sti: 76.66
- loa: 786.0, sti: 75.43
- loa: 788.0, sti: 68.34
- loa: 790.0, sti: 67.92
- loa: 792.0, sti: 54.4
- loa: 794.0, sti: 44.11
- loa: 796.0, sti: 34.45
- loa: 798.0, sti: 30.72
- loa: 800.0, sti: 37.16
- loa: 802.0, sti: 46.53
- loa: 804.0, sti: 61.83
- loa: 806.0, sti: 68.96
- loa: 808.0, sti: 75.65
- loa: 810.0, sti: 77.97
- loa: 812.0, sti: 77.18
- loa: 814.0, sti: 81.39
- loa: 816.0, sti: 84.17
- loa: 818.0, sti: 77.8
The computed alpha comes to 2.22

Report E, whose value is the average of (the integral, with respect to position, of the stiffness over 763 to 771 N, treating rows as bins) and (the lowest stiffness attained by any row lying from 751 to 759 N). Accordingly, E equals 346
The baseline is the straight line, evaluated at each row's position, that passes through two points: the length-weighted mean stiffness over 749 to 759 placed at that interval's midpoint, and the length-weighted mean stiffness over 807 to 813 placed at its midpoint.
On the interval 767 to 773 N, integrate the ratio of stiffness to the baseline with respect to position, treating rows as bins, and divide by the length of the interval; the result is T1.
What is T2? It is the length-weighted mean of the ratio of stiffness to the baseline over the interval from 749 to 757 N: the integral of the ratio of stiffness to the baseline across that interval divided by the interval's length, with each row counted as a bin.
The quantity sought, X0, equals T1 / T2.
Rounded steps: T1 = 0.91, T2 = 1.00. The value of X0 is 0.92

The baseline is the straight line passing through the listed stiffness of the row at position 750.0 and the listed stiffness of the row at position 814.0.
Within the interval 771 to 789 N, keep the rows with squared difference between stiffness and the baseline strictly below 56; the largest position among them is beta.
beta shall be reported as 780.0 N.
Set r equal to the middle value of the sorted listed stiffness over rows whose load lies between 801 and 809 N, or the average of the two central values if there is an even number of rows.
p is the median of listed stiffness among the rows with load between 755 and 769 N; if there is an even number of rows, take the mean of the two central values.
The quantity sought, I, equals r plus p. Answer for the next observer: 147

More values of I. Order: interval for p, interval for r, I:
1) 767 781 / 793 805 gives 116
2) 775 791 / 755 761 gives 158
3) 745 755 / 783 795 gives 155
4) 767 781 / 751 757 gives 157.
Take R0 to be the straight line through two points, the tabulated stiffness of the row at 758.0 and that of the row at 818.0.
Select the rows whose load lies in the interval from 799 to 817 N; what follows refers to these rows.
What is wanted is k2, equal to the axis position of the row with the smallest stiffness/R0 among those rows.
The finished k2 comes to 800.0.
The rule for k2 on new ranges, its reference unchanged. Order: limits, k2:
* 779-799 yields 798.0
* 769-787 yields 774.0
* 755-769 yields 764.0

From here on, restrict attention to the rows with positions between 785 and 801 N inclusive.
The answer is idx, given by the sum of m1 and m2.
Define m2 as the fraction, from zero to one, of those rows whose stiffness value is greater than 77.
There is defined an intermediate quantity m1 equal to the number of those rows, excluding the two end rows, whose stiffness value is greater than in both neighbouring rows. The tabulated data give 0.0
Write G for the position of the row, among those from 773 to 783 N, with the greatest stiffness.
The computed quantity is 780.0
